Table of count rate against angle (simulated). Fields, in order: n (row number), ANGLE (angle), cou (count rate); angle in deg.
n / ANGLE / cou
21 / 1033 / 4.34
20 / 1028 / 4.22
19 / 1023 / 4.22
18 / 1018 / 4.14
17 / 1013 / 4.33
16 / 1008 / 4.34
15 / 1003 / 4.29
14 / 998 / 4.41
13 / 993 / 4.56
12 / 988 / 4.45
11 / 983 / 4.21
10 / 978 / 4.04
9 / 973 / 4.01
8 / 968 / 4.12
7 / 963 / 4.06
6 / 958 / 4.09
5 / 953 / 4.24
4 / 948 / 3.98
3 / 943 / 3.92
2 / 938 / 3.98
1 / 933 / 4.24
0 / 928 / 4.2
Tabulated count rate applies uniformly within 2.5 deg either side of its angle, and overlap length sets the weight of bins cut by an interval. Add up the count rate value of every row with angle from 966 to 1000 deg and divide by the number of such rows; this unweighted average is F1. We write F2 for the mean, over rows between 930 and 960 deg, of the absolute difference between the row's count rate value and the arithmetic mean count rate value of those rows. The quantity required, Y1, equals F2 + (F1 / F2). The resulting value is 37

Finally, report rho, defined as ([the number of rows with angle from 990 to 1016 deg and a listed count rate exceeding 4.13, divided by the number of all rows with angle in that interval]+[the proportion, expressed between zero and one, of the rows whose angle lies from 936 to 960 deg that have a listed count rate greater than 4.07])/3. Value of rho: 0.47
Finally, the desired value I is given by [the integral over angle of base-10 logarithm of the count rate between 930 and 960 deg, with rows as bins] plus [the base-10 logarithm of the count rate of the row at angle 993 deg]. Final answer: 19.0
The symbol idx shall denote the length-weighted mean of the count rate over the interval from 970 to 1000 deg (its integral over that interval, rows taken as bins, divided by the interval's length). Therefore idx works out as 4.28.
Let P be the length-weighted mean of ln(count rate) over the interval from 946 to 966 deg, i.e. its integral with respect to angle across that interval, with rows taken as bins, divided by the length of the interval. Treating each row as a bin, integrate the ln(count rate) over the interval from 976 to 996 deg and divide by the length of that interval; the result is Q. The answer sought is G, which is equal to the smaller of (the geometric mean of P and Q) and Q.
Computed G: 1.44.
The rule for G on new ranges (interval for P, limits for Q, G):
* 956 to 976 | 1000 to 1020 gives 1.43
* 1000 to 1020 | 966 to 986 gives 1.41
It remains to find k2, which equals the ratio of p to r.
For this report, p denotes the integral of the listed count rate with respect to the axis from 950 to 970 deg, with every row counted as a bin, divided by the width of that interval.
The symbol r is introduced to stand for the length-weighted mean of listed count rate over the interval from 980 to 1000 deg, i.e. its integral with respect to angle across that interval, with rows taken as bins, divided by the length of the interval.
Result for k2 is 0.94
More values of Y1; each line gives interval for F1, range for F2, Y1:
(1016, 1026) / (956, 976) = 119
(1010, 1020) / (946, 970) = 65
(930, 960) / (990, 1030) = 42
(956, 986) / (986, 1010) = 54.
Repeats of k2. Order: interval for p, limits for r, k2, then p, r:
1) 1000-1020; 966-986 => 1.04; 4.28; 4.1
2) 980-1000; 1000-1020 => 1.03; 4.40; 4.3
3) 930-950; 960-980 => 0.99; 4.04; 4.1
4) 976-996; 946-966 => 1.06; 4.32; 4.1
